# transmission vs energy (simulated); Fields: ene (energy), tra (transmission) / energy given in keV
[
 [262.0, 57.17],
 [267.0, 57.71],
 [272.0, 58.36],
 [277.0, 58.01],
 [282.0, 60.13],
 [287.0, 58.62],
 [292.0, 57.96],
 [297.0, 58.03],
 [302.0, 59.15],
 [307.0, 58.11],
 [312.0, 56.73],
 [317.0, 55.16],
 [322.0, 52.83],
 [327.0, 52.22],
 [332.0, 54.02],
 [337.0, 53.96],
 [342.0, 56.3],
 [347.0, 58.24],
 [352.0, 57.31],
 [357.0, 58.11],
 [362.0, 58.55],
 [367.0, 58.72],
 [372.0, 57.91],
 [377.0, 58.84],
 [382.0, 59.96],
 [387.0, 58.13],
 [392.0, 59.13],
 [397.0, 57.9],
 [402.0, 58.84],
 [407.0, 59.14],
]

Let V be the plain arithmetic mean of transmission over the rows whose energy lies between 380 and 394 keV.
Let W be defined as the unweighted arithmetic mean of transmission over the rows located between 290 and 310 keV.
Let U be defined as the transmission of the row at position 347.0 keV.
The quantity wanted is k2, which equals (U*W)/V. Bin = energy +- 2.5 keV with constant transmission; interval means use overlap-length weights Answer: 57.5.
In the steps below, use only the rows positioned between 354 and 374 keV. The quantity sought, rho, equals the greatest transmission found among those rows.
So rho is 58.72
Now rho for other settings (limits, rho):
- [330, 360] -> 58.24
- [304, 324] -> 58.11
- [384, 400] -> 59.13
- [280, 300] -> 60.13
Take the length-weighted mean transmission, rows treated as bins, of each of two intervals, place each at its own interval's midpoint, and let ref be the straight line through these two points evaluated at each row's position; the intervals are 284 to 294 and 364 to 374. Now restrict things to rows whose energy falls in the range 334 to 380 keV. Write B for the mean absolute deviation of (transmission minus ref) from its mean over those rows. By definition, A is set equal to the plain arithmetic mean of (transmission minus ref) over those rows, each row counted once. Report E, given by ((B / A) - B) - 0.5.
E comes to -3.0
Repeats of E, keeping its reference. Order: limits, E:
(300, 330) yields -3.6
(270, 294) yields 1.7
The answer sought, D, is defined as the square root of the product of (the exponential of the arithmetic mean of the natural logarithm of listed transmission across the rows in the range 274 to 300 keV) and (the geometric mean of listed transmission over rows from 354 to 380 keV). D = 58.5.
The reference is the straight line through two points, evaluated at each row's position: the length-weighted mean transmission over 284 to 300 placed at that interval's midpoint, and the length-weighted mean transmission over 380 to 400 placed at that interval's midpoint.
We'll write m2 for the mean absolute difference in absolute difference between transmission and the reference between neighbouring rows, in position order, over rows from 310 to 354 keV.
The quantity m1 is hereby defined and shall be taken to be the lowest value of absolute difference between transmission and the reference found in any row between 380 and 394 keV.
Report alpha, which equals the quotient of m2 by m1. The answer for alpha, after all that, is 3.9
